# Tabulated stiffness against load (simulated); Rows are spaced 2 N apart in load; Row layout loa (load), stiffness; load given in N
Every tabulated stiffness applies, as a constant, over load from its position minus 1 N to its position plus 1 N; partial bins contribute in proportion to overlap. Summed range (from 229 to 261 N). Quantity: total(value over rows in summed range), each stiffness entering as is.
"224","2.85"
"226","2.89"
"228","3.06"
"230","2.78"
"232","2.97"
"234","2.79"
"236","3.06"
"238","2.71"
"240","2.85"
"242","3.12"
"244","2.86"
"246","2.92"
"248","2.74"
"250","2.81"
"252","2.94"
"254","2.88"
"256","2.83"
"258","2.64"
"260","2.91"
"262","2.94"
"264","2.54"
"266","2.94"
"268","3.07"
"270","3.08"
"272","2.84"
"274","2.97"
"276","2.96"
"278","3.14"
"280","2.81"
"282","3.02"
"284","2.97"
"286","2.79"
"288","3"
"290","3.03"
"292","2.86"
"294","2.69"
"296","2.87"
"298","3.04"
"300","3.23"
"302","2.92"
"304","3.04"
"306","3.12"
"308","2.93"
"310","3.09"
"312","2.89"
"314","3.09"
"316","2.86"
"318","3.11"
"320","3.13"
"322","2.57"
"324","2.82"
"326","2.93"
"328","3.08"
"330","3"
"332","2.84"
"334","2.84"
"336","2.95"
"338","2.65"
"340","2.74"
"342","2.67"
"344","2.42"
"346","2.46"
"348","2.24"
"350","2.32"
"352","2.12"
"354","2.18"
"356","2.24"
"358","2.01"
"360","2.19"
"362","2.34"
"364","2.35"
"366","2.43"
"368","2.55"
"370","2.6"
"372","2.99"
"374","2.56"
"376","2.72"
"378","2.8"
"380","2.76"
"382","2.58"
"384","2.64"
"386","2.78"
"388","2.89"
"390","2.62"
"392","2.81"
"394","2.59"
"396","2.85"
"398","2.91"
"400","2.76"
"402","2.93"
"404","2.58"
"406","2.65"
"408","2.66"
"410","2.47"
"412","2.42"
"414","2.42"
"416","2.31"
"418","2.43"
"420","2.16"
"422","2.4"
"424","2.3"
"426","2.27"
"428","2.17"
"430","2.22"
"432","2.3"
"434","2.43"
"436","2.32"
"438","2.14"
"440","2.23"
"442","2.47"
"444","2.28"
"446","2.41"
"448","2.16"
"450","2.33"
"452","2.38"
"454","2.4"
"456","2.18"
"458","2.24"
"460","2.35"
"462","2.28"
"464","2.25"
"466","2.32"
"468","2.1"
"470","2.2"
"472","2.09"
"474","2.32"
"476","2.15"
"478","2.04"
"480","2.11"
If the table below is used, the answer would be 46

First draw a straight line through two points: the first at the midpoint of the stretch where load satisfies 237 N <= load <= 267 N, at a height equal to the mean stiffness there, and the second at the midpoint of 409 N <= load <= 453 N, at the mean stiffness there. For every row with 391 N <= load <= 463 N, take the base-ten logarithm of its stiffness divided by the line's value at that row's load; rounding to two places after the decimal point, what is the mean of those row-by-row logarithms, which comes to 0.02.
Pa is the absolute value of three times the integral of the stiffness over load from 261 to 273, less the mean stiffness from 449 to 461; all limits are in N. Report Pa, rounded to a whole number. 102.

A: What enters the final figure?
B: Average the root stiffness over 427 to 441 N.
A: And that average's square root 1.226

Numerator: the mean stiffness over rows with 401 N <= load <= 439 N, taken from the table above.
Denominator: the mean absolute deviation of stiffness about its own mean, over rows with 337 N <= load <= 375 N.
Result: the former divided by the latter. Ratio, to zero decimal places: 12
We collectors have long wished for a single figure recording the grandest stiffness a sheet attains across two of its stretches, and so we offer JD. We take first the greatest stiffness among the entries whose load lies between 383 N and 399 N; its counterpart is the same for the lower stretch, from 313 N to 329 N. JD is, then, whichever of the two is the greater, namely 3.13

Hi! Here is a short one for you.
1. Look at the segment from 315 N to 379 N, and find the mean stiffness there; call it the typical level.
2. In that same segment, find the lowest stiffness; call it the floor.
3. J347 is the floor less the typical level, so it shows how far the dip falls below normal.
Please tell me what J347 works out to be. -0.61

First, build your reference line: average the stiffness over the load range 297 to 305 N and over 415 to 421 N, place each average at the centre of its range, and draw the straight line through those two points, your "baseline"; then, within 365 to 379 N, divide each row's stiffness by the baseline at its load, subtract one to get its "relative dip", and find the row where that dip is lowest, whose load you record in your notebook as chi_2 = 366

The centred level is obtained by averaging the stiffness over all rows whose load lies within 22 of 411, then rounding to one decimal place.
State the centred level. 2.5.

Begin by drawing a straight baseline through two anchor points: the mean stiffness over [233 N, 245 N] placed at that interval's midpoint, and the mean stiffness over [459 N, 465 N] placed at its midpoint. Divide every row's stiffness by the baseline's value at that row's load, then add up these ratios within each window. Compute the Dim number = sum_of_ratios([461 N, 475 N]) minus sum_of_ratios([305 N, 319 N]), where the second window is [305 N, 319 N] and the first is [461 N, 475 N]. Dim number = -1.0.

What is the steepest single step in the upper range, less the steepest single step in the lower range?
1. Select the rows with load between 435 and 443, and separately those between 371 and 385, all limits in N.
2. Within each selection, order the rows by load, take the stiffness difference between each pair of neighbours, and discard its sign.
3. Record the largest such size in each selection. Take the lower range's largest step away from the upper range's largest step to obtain -0.19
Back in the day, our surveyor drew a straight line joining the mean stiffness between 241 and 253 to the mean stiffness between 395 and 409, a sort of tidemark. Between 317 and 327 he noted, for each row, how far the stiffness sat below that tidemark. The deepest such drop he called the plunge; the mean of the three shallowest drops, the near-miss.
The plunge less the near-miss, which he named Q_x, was 0.49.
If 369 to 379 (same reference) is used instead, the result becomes 0.28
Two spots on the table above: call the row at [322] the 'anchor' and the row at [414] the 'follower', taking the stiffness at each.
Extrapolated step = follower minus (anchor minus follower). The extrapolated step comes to 2.3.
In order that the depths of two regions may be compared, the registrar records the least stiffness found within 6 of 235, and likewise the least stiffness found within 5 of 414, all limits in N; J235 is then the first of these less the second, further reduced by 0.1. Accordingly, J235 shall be 0.30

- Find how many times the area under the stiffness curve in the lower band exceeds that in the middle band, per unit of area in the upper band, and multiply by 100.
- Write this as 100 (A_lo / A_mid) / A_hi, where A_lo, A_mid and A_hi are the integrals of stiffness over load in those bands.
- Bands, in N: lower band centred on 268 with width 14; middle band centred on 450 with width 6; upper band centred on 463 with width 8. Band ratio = 16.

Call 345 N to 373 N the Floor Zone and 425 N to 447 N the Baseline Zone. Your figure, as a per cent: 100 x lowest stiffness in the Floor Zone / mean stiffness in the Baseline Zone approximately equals 88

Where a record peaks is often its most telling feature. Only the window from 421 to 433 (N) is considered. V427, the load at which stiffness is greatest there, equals 422 N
